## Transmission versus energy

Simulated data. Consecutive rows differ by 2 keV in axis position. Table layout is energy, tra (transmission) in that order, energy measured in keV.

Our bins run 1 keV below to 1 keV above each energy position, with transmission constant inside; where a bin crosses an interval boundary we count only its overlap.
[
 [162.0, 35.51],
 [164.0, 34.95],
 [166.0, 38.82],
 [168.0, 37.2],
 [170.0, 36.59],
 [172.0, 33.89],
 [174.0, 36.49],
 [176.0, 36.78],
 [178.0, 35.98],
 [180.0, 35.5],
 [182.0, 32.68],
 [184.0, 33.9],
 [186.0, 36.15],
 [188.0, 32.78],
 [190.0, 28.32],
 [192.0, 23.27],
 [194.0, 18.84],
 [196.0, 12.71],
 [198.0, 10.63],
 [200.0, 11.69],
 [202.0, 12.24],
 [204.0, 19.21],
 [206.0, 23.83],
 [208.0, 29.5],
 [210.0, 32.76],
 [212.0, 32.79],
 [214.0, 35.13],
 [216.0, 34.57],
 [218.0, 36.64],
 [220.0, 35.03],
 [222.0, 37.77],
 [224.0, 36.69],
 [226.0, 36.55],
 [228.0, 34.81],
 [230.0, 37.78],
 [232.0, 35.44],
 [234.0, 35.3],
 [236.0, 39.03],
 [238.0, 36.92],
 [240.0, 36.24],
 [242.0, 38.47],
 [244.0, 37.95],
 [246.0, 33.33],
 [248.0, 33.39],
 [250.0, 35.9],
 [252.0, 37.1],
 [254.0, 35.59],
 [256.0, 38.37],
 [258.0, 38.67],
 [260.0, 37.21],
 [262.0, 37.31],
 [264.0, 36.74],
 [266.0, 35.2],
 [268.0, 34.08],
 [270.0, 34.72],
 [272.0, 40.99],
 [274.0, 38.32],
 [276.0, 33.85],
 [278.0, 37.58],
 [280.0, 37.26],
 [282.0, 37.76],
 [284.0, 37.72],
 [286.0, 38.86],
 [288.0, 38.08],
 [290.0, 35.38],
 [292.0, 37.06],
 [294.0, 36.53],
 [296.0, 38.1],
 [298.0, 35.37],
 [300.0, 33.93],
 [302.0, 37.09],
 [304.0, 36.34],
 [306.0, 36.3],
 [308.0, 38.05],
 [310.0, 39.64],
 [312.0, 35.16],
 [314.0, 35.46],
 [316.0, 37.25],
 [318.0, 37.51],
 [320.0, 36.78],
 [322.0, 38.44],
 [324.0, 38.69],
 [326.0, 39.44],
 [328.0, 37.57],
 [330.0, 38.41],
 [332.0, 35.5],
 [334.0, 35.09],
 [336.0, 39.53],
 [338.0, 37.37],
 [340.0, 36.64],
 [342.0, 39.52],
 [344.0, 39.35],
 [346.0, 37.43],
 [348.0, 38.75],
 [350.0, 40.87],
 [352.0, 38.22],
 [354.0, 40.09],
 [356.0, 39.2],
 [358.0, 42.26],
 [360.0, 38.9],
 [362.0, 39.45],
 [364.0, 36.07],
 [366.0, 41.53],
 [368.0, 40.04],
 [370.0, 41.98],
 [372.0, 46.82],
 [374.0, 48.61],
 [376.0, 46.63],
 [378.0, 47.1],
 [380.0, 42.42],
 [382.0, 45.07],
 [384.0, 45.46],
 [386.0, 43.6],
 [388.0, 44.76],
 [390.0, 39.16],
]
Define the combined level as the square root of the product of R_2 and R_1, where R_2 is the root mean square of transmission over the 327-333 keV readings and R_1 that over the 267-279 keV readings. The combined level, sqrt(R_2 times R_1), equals 36.9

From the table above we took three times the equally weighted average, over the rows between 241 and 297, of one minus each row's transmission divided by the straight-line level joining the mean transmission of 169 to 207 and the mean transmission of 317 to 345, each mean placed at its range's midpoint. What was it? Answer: -0.34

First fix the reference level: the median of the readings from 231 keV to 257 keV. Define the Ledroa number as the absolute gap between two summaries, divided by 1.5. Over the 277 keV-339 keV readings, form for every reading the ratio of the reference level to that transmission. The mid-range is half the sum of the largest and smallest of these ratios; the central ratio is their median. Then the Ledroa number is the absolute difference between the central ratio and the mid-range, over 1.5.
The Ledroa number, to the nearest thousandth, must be 0.014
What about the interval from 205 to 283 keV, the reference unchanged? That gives 0.141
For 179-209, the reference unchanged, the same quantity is 0.457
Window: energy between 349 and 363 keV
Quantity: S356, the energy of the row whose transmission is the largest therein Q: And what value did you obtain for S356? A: 358.0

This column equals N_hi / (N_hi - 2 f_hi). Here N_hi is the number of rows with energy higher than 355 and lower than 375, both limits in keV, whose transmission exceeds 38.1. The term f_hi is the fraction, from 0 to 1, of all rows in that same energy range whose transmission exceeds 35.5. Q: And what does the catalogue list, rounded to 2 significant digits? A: 1.3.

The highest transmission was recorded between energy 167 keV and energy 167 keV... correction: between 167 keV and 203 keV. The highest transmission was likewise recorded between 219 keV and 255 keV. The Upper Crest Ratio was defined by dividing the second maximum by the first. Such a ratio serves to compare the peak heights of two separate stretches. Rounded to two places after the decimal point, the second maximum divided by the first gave 1.05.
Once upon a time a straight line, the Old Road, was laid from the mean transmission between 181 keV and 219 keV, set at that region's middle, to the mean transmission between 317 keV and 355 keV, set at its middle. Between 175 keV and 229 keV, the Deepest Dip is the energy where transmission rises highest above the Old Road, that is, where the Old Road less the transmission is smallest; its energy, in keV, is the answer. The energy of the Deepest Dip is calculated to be 176.0 keV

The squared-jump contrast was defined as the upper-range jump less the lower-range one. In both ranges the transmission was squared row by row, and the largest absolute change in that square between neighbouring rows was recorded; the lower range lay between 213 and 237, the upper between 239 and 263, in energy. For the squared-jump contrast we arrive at 52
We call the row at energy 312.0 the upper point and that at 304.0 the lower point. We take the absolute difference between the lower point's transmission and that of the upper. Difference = 1.2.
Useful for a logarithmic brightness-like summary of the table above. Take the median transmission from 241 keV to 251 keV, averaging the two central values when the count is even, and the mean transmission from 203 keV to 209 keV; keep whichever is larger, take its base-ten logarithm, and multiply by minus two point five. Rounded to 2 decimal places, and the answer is -3.89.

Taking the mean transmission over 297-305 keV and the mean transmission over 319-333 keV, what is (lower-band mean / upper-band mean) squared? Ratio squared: 0.9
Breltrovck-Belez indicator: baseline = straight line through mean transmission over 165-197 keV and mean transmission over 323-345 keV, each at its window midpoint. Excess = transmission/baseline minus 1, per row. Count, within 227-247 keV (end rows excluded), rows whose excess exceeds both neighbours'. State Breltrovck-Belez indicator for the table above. 3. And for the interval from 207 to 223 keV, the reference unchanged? 3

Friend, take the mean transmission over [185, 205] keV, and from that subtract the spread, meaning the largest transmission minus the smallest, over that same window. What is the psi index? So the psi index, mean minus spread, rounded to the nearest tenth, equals -4.9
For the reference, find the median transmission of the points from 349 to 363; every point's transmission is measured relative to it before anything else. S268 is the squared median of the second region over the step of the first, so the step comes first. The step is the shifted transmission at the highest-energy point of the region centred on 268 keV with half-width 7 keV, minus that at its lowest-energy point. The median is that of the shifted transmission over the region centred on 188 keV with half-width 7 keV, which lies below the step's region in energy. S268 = 45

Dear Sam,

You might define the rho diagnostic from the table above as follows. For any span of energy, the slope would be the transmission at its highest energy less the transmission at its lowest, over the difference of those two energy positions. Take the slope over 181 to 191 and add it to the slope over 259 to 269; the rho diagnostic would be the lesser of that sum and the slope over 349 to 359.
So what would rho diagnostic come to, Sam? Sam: -0.9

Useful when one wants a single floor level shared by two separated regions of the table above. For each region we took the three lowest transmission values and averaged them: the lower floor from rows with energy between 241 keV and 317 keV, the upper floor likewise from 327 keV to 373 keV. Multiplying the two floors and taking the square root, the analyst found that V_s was 35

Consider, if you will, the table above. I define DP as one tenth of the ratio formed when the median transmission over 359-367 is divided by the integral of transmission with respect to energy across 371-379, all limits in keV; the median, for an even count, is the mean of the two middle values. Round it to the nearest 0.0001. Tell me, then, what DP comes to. 0.0104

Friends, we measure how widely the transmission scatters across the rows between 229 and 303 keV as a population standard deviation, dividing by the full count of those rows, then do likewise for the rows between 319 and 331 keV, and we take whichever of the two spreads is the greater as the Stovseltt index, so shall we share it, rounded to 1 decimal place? 1.7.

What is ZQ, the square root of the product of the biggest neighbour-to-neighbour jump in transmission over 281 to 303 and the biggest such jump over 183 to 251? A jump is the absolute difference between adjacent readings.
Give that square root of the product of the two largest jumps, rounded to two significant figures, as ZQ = 4.7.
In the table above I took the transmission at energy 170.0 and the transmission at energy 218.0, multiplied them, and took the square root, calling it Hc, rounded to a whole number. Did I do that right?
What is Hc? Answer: 37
